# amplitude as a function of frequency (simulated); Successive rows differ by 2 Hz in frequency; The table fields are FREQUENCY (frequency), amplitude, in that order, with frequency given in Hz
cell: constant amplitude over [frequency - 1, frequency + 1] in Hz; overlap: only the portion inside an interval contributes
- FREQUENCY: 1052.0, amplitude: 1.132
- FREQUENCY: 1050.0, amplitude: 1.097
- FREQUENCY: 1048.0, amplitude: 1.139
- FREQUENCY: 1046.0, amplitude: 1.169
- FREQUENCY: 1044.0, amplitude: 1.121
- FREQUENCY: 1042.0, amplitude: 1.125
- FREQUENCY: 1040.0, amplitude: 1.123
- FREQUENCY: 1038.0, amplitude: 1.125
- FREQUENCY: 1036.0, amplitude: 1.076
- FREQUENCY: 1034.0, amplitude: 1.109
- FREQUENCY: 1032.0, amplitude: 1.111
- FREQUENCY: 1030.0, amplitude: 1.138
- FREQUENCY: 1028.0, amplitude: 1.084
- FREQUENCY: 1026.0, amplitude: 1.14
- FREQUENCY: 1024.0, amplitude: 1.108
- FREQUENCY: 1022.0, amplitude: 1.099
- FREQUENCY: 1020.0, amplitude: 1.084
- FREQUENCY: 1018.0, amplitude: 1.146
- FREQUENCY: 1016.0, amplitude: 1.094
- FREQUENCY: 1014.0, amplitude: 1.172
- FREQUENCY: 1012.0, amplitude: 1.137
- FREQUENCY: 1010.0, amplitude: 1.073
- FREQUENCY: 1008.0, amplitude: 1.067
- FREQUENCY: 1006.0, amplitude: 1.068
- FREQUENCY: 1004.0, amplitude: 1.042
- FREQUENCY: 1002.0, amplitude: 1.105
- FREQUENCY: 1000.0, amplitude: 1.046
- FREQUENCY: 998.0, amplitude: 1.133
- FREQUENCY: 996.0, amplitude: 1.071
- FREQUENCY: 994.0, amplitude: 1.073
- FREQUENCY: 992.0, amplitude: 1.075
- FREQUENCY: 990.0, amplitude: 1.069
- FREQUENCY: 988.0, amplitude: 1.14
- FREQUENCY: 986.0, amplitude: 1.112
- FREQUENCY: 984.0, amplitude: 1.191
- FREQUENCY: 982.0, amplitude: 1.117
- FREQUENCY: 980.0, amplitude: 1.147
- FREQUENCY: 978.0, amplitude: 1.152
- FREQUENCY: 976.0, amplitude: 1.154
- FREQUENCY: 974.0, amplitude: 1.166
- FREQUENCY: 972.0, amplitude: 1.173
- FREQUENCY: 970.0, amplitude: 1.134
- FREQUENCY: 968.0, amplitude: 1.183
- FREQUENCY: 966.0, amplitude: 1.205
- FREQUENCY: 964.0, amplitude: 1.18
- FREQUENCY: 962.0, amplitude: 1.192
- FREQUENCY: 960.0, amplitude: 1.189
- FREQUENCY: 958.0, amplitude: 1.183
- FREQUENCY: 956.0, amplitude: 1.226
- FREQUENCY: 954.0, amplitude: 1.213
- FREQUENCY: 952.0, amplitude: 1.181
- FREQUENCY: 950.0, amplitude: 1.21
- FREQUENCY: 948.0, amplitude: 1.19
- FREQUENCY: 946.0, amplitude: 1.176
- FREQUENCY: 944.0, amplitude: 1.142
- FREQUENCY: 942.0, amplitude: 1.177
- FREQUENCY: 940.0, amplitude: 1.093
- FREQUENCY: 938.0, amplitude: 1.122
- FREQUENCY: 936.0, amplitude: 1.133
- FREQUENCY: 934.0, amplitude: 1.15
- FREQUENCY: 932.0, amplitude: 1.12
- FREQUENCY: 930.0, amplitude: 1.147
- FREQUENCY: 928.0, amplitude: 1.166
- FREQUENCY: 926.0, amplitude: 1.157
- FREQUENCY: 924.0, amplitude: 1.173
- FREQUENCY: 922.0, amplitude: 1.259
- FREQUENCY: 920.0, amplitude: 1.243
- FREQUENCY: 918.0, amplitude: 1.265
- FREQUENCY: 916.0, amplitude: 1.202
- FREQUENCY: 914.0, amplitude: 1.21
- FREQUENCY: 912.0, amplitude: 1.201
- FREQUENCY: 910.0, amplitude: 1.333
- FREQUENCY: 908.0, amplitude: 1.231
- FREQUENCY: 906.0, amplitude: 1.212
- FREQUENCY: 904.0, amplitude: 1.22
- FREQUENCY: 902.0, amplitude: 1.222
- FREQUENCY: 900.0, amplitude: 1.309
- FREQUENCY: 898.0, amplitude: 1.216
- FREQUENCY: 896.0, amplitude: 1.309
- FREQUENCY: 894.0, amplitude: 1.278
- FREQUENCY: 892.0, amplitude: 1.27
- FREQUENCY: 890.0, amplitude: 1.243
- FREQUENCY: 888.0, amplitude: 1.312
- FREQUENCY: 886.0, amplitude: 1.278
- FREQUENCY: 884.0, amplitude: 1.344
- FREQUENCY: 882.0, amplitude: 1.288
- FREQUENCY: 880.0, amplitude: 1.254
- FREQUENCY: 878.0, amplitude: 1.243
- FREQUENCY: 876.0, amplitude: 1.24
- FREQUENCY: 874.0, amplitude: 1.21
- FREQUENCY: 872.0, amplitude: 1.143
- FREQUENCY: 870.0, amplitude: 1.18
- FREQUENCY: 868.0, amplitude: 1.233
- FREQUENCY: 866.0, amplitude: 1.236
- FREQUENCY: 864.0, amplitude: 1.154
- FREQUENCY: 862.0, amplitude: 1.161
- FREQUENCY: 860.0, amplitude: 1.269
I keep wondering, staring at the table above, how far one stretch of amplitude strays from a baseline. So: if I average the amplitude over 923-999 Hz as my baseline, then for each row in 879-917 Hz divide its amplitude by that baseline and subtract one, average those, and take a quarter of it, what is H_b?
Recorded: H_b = 0.023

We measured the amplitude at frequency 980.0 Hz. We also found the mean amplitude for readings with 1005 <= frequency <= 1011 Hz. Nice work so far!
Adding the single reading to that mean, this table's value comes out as 2.22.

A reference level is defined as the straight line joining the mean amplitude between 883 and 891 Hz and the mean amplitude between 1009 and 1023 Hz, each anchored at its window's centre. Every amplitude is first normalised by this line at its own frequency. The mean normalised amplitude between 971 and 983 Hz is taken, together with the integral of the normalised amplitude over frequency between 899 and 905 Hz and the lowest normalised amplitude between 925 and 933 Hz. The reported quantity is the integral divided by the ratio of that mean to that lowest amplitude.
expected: 5.4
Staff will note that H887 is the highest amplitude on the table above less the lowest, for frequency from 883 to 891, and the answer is 0.10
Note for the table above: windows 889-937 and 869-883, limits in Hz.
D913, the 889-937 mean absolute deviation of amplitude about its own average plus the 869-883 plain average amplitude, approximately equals 1.27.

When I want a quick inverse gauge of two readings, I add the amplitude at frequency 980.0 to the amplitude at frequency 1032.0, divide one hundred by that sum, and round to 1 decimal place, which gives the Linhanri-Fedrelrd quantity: 44.3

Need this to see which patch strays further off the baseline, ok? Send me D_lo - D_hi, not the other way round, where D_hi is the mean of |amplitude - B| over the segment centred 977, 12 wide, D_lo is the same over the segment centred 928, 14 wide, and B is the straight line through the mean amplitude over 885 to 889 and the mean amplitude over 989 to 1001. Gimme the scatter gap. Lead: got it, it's 0.017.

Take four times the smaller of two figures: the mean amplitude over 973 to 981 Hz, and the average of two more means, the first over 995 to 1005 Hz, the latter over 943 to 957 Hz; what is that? 4.54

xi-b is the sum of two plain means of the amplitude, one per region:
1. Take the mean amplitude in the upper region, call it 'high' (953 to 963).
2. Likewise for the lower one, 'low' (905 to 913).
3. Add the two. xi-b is 2.44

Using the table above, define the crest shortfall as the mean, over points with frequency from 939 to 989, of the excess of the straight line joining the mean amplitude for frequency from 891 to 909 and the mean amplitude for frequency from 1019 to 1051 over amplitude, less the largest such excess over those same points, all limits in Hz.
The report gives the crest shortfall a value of -0.10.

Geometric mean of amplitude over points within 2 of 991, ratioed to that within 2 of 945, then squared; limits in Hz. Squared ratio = 0.86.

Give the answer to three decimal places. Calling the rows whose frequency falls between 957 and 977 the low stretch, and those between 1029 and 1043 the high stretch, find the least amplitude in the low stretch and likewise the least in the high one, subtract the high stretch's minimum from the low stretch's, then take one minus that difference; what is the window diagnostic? 0.942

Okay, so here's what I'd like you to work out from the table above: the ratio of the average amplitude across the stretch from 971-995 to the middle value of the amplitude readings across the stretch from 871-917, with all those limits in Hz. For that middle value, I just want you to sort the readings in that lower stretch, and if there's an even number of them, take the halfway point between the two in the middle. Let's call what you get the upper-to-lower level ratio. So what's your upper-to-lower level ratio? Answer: 0.91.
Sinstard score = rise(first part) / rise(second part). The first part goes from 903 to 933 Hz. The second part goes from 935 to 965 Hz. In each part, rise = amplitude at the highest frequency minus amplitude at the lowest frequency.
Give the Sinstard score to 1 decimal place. -2.1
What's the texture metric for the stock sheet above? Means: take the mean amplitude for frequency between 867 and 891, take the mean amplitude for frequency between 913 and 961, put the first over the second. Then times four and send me 4.23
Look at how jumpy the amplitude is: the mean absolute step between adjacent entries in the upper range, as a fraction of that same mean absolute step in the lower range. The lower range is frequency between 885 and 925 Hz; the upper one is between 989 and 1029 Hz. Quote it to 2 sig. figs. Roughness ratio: 0.79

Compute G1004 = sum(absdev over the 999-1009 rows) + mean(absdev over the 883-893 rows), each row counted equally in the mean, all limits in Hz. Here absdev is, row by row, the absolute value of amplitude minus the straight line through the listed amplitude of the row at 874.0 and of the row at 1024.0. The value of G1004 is 0.37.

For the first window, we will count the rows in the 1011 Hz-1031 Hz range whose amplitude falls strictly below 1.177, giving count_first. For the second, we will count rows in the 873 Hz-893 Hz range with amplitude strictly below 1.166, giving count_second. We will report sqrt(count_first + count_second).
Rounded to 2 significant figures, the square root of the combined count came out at 3.2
